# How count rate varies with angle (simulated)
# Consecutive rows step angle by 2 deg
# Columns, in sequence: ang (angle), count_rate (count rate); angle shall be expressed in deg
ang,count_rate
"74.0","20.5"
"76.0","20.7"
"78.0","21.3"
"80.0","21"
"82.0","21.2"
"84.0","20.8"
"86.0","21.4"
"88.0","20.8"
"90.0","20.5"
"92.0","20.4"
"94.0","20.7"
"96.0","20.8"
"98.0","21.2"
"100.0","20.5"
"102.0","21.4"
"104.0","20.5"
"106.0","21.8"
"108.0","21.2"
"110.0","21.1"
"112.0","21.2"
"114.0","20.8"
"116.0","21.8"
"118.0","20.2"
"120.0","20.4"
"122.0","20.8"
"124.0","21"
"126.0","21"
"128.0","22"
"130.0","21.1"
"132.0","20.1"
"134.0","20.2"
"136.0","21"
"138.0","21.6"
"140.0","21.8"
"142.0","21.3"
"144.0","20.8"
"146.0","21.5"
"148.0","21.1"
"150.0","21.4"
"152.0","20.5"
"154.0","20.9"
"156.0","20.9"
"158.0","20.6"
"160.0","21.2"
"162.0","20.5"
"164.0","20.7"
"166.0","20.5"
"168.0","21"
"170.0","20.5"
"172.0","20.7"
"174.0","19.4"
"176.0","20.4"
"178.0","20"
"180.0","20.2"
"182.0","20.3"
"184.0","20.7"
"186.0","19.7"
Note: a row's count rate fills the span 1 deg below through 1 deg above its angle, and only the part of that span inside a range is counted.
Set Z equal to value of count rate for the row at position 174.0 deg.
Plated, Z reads 19.4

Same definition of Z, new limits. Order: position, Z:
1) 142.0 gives 21.3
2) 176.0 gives 20.4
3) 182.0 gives 20.3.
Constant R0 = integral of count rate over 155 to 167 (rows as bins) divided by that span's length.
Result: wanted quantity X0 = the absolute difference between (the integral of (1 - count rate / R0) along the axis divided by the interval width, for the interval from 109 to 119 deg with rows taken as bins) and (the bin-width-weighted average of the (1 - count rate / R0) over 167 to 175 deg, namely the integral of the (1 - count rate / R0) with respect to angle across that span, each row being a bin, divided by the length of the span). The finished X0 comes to 0.030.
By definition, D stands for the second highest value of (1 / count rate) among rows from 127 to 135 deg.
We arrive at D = 0.0495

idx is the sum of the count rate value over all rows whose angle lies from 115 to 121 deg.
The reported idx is 62.4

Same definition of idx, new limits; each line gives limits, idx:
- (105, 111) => 64.1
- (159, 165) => 62.4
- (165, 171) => 62.0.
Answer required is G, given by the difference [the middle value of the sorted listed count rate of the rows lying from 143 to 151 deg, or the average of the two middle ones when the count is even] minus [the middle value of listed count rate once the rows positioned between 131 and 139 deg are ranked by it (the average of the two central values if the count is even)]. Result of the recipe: 0.65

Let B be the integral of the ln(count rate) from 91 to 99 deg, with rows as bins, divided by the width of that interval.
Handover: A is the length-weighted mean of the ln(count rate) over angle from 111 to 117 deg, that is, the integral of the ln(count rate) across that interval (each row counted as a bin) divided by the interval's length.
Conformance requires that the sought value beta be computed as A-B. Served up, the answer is 0.023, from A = 3.06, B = 3.034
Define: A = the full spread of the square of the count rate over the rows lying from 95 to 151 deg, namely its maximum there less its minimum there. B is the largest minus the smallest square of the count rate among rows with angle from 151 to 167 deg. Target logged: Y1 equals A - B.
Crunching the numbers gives 51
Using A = 80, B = 29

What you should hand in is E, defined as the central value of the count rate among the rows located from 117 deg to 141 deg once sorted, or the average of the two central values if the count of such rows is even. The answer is 21.0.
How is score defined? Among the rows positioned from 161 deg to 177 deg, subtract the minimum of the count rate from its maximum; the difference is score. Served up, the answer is 1.6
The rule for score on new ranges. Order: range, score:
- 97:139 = 1.9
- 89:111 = 1.4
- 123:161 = 1.9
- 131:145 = 1.7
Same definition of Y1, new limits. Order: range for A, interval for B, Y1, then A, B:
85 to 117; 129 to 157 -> -12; 59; 71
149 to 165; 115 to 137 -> -42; 38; 80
